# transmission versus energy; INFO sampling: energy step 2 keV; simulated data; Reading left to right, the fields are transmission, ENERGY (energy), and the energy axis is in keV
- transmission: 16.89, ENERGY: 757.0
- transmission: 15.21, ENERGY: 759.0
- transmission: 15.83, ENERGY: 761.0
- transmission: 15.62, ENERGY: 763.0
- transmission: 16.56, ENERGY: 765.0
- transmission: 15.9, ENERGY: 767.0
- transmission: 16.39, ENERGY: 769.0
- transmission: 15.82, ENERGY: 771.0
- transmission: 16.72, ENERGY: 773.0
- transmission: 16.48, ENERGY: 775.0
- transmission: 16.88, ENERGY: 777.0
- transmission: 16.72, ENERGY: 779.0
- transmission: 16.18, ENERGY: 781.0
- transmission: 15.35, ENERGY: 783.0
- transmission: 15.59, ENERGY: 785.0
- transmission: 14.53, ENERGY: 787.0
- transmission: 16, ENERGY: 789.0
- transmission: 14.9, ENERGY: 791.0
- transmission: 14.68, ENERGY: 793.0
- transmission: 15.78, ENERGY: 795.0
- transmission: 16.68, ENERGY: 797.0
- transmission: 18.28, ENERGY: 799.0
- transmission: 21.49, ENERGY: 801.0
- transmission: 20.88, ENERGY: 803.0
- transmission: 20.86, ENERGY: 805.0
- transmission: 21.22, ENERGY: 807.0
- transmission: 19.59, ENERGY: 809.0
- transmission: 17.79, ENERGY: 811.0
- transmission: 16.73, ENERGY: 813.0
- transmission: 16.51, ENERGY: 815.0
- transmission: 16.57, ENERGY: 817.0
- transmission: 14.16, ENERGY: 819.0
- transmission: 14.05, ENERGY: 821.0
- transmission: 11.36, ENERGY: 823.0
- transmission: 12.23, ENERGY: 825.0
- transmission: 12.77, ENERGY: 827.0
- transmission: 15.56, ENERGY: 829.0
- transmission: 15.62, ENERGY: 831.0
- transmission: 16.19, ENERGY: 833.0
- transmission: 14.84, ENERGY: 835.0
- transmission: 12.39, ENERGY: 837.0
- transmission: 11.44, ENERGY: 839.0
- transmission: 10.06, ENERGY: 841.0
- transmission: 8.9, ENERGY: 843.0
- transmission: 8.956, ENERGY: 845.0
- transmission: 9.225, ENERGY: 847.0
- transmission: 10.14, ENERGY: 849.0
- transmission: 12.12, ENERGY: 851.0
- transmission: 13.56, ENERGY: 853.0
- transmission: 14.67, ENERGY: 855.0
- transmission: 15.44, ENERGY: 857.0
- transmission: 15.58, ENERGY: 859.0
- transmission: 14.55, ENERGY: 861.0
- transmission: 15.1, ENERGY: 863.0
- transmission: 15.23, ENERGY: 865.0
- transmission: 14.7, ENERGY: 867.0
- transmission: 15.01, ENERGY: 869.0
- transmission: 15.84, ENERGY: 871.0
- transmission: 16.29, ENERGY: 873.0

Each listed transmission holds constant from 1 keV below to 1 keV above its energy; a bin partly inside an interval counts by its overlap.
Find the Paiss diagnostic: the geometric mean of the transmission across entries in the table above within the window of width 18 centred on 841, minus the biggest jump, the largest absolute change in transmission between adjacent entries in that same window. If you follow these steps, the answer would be 9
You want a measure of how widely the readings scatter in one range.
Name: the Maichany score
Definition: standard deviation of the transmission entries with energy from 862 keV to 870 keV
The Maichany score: 0.2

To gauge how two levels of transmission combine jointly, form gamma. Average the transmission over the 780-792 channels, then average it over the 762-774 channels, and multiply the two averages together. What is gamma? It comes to 249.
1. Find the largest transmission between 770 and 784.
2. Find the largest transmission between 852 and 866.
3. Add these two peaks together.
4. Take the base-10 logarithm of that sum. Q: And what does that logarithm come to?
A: 1.51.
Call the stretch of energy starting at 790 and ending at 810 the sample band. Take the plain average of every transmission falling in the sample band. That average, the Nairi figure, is 18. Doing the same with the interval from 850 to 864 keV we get 14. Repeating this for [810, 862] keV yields 14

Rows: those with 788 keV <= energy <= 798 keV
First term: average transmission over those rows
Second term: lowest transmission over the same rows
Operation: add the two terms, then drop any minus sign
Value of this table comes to 30.3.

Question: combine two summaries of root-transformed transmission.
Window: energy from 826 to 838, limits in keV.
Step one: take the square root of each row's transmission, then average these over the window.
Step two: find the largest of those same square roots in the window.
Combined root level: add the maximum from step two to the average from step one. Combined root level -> 7.83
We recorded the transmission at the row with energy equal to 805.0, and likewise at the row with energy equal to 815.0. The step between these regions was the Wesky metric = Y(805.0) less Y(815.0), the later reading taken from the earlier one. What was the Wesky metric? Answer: 4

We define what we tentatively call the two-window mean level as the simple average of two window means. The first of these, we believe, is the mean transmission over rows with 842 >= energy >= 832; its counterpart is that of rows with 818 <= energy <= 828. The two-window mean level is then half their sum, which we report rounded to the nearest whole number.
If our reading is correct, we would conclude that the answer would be 13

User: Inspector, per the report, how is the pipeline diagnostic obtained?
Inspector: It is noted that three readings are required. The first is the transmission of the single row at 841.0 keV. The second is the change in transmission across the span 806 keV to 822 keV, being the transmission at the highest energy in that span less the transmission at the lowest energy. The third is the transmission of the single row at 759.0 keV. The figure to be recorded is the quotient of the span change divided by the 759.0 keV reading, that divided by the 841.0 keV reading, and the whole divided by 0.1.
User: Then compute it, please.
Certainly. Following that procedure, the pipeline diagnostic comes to -0.47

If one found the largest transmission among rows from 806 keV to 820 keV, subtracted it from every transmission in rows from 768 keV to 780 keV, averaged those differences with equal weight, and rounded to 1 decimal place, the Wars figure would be -4.7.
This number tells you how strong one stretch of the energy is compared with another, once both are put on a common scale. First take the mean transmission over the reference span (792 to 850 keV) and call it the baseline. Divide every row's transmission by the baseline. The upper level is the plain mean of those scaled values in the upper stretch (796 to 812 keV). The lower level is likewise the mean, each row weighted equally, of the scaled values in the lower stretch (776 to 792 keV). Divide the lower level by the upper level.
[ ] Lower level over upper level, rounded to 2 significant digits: 0.80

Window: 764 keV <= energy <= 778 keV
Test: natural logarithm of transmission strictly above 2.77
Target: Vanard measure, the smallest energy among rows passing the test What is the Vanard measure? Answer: 765.0 keV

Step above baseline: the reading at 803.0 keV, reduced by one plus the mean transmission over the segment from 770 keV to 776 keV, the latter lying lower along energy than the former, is 3.5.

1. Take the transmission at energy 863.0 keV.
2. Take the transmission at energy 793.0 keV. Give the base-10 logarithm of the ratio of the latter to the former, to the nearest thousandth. -0.012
